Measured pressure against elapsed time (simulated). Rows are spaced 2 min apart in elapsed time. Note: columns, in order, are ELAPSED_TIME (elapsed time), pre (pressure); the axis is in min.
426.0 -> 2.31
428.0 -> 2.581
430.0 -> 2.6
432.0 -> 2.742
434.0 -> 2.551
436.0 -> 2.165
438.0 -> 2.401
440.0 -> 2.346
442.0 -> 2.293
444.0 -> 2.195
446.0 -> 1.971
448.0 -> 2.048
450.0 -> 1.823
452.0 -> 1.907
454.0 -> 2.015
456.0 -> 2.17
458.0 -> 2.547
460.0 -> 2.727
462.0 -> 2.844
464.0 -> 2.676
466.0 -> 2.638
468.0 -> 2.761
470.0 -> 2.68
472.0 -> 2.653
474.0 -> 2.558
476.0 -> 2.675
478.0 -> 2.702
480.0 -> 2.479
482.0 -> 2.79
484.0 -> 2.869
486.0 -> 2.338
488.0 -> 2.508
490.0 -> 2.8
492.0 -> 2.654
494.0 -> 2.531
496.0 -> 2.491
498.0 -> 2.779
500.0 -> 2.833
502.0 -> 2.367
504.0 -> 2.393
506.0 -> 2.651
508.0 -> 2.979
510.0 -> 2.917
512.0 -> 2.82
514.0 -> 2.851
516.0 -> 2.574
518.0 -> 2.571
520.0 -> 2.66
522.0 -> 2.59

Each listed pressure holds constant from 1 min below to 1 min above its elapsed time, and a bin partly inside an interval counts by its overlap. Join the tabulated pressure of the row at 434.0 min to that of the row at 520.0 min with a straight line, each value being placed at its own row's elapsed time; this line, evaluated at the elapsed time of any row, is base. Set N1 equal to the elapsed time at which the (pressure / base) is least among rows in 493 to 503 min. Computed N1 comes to 502.0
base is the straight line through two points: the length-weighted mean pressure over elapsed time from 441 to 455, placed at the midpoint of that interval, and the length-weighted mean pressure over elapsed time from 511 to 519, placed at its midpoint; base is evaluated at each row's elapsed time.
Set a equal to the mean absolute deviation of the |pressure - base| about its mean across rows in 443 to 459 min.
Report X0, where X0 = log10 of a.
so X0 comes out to -1.0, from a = 0.10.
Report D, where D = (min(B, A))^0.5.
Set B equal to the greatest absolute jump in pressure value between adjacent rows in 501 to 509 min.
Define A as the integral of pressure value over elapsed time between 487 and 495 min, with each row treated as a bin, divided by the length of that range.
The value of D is 0.57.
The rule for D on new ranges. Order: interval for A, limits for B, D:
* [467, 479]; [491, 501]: 0.54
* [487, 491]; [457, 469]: 0.42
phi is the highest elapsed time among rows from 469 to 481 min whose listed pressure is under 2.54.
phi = 480.0 min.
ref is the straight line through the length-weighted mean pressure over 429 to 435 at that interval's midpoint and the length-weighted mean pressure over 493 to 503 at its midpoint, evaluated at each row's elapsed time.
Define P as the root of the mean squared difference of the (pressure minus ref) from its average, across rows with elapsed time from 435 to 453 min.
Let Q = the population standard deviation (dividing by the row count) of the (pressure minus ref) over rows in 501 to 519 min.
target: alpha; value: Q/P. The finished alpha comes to 1.1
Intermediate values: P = 0.189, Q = 0.21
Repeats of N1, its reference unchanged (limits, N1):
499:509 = 502.0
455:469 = 456.0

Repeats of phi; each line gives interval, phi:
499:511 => 504.0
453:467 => 456.0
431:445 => 444.0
